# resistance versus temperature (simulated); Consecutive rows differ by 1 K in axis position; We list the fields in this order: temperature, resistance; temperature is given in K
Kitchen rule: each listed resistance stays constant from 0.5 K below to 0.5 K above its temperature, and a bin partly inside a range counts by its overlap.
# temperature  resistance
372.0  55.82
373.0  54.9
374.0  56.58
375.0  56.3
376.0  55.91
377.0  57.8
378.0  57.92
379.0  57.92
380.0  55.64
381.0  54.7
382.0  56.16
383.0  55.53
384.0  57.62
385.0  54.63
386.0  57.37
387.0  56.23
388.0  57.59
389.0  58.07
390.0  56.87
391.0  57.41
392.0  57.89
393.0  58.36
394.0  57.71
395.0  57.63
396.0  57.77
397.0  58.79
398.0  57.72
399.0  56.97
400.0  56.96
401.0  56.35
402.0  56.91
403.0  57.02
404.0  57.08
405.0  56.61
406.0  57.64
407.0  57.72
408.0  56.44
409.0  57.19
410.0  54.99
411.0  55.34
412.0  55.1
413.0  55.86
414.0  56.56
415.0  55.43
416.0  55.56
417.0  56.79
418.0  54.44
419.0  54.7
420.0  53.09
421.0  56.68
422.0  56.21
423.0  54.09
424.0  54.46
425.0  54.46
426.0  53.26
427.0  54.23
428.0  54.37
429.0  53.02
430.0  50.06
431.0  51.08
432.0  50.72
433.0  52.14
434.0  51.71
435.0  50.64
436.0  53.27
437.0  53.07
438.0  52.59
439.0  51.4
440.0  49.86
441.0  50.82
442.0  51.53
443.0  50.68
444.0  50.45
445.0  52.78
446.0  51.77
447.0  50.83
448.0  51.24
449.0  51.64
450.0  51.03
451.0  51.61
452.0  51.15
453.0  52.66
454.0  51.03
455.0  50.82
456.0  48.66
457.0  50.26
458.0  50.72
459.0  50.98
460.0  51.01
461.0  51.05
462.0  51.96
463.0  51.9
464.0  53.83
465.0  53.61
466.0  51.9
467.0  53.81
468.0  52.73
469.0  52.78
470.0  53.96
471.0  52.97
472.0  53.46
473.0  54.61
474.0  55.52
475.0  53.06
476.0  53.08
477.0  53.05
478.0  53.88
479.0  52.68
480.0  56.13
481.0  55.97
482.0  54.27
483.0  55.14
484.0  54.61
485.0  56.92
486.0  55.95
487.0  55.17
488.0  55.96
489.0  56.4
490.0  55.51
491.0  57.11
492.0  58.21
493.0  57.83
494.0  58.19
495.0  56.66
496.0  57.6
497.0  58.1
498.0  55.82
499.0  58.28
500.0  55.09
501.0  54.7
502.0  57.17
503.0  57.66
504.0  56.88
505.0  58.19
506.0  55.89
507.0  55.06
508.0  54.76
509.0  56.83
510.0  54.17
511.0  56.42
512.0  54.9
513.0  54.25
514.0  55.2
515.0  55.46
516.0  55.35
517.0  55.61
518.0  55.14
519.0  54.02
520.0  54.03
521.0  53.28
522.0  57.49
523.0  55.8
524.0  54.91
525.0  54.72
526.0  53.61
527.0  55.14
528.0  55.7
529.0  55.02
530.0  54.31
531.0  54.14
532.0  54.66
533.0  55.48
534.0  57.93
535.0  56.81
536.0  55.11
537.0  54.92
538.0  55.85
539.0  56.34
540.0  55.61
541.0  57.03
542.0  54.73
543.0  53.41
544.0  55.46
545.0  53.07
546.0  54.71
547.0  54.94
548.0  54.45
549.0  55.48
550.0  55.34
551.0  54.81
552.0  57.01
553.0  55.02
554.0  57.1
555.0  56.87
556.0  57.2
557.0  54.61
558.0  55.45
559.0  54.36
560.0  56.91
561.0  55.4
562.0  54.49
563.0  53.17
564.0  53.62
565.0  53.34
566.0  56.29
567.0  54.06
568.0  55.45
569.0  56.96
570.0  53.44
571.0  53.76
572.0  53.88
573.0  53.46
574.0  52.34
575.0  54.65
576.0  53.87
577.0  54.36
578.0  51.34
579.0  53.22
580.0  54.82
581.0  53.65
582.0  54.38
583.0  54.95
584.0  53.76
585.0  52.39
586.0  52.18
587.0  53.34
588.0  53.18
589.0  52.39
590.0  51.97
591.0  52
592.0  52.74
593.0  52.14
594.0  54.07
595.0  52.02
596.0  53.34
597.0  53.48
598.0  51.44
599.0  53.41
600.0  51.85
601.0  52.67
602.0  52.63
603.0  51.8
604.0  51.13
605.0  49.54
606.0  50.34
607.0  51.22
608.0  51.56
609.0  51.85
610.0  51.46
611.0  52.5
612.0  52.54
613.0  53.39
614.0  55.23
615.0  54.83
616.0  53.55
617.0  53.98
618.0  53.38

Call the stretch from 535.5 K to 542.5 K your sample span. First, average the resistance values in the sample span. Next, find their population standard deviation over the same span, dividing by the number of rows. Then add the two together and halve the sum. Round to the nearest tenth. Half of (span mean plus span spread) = 28.2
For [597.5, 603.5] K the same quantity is 26.5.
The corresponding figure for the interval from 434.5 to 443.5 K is 26.3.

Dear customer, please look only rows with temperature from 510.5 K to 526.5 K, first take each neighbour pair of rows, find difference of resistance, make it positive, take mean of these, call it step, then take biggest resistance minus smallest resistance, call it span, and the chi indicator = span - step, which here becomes 3.3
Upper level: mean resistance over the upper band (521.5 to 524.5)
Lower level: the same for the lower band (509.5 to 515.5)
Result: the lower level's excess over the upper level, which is -1.0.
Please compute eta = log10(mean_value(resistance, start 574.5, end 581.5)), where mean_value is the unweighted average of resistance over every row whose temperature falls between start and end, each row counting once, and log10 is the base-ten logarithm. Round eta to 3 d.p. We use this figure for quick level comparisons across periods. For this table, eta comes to 1.730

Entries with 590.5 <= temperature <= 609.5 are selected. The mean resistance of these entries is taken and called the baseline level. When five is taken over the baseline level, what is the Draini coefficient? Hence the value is 0.0960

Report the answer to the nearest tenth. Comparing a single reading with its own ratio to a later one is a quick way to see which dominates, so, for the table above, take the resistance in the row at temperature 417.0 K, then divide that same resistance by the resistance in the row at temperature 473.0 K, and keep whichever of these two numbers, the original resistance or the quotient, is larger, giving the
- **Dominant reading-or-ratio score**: 56.8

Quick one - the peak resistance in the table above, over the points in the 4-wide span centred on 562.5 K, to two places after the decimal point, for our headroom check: 55.40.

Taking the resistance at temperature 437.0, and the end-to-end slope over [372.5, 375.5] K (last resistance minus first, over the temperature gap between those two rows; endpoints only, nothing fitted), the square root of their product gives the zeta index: 6.1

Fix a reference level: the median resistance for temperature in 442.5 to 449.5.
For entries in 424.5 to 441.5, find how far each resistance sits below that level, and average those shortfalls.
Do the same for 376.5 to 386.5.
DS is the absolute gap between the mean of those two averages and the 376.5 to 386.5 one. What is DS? 2.2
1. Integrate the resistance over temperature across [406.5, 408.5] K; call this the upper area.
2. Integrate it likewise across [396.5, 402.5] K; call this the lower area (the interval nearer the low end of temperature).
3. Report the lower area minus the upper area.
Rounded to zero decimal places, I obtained 230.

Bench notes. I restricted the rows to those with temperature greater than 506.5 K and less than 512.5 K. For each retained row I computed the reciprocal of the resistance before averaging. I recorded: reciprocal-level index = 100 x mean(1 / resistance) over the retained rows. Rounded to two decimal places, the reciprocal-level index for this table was 1.81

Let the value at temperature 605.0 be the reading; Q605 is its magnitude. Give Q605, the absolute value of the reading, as 49.5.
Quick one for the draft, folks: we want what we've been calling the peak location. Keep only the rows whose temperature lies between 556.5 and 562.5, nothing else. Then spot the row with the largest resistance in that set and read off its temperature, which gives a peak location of 560.0 K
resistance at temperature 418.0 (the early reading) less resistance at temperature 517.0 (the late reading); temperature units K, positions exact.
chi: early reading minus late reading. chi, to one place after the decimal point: -1.2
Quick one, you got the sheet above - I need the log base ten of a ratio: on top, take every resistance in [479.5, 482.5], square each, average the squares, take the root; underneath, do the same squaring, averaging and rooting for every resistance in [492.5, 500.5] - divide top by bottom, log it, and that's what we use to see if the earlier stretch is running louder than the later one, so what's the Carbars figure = -0.013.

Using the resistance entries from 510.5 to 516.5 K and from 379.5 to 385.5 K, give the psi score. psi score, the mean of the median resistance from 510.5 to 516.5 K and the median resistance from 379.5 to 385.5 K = 55.4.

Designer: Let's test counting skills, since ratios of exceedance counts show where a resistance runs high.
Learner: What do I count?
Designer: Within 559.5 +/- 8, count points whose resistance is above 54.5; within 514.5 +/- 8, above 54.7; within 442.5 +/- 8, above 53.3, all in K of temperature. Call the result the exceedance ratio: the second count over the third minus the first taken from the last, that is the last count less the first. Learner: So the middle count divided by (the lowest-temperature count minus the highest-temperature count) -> -1.1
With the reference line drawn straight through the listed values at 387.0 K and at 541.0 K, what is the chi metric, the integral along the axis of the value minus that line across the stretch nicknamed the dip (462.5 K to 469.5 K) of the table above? -26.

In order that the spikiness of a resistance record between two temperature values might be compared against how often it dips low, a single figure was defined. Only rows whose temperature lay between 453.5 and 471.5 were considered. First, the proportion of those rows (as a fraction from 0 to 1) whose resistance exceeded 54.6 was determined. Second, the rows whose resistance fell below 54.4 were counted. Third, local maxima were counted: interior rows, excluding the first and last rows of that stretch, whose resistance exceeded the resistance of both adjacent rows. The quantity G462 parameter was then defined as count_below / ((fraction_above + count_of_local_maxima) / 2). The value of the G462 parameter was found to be 9.0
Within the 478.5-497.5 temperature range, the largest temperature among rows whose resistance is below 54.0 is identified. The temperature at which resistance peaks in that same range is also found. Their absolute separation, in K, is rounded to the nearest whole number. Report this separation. 13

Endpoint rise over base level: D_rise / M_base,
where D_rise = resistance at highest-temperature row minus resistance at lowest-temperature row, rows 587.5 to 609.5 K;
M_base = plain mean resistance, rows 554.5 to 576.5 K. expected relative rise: -0.024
